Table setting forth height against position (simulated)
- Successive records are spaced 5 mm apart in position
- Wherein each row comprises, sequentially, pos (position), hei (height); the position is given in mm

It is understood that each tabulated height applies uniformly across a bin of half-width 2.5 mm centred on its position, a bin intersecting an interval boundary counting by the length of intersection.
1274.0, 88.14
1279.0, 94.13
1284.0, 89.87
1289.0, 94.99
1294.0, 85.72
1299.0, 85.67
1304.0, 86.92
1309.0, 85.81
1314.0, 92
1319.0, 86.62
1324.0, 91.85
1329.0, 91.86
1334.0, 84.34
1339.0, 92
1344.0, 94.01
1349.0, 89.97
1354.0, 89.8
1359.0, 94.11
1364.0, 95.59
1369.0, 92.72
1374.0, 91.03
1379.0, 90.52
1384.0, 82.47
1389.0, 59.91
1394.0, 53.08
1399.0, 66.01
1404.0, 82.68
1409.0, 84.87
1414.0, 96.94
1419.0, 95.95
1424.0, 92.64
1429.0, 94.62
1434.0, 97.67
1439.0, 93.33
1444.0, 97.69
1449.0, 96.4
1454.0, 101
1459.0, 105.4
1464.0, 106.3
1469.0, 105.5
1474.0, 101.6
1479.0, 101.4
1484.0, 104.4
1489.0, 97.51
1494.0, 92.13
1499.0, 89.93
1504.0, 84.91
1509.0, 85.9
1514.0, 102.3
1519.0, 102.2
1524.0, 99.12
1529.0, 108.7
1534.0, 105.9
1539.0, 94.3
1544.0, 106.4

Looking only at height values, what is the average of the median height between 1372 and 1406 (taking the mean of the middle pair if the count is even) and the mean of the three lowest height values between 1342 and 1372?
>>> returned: 87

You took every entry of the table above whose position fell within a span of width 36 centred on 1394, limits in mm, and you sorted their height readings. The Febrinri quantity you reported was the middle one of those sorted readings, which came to 82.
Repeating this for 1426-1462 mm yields 98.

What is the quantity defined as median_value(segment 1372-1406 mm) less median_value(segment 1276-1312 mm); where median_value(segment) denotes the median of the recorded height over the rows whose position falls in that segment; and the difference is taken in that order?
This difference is -4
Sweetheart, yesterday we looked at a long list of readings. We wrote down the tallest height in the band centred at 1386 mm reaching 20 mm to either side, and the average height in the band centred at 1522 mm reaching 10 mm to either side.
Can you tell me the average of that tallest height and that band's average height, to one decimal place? 97.9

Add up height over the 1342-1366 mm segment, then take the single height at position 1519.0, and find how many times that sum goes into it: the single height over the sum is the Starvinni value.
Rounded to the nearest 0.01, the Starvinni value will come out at 0.22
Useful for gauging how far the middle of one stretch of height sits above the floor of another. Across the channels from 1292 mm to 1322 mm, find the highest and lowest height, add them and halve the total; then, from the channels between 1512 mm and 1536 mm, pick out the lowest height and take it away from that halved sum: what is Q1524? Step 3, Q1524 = -10.3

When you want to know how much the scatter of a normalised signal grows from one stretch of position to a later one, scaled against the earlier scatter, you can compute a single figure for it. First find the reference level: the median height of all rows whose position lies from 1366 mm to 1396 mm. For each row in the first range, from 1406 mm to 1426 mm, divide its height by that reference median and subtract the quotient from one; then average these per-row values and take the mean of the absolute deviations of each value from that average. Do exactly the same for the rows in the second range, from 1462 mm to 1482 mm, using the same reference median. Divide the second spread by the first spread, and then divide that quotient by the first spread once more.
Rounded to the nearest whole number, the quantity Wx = 13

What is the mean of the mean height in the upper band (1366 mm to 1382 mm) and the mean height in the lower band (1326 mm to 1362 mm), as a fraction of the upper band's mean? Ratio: 1.00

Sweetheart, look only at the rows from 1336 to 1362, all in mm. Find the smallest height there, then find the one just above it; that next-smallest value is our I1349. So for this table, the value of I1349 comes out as 89.97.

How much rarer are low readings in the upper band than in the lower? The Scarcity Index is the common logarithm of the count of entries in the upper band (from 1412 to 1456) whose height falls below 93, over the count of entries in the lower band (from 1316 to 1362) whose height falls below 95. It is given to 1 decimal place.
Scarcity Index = -1.0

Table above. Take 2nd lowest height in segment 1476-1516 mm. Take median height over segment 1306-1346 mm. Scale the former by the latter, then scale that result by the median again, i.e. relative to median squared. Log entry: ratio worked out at 0.0102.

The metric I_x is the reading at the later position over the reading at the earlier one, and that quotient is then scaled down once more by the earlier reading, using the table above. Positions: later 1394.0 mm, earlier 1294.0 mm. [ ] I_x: 0.0072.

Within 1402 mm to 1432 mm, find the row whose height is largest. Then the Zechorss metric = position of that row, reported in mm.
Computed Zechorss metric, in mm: 1414.0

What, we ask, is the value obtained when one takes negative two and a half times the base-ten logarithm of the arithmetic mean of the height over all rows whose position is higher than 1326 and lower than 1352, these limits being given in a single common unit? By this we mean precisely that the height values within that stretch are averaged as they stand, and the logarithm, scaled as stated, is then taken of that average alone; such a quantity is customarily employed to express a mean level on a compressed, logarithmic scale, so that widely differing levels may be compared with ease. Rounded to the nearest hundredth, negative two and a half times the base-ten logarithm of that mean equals -4.89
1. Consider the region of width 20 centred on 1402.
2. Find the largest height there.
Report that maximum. 84.87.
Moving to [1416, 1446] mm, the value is 97.69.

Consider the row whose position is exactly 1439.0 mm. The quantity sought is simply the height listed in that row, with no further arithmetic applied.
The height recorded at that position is 93.33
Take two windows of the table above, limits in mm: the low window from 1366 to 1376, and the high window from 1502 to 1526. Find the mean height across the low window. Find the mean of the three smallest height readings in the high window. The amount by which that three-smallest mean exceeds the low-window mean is -2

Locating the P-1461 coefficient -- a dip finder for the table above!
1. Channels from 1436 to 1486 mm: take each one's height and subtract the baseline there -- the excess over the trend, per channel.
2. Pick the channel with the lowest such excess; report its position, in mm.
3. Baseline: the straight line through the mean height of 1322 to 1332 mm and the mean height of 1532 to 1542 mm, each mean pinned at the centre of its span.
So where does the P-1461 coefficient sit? 1439.0 mm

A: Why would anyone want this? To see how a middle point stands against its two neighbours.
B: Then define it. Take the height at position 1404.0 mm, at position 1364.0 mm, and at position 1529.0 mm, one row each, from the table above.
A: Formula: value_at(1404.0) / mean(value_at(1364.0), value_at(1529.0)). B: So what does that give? 0.81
